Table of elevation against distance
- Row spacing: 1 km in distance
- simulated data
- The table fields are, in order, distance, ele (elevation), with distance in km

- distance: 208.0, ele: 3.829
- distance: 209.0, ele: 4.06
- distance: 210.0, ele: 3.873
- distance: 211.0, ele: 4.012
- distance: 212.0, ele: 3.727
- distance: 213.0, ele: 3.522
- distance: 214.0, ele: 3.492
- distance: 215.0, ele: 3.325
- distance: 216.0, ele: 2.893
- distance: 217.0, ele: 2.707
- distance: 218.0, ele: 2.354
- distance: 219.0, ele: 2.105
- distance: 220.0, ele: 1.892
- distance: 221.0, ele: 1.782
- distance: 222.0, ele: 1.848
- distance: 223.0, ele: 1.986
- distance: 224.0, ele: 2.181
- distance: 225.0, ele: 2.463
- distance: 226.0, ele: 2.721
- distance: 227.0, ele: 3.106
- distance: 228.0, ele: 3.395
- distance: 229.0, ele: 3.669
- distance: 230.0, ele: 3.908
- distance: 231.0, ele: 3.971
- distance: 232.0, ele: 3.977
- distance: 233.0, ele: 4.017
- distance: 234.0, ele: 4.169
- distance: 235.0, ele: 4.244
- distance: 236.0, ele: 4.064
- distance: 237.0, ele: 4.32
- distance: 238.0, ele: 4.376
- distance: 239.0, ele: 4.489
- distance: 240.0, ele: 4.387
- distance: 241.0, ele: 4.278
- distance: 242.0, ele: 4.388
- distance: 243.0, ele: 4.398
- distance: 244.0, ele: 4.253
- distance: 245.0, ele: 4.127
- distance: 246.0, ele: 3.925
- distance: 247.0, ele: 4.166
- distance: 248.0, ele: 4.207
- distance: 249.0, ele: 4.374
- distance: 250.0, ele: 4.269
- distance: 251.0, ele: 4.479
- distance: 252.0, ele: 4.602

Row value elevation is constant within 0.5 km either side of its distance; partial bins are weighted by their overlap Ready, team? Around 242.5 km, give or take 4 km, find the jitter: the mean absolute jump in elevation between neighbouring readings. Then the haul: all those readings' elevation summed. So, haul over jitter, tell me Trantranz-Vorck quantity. 298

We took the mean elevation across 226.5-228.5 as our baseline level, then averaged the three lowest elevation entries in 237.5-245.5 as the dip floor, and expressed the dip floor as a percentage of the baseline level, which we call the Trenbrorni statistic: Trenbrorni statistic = 130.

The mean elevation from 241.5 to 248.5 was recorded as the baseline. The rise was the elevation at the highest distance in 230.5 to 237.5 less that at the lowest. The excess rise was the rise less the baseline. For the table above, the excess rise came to -3.86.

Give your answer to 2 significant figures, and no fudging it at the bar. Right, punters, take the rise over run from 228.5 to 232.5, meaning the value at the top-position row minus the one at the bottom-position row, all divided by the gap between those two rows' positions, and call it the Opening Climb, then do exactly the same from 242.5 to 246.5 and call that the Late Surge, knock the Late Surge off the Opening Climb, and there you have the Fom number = 0.26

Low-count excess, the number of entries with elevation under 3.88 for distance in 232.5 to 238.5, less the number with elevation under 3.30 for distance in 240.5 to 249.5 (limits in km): 0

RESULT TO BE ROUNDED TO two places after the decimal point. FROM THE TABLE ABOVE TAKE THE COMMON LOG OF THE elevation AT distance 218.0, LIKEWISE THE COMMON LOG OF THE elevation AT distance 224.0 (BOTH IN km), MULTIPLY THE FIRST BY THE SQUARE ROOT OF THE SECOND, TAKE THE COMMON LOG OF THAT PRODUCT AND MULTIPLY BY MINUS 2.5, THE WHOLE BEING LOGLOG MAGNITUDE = 1.66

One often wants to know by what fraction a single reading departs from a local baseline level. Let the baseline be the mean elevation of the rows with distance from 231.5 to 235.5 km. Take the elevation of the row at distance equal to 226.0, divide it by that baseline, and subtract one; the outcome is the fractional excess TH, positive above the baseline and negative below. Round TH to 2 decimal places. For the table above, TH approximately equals -0.34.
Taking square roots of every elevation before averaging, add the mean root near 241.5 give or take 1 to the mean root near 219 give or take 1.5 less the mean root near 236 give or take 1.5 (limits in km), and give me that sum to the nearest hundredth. 1.48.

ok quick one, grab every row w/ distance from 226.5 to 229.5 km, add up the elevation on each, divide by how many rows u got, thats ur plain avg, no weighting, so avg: 3.4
